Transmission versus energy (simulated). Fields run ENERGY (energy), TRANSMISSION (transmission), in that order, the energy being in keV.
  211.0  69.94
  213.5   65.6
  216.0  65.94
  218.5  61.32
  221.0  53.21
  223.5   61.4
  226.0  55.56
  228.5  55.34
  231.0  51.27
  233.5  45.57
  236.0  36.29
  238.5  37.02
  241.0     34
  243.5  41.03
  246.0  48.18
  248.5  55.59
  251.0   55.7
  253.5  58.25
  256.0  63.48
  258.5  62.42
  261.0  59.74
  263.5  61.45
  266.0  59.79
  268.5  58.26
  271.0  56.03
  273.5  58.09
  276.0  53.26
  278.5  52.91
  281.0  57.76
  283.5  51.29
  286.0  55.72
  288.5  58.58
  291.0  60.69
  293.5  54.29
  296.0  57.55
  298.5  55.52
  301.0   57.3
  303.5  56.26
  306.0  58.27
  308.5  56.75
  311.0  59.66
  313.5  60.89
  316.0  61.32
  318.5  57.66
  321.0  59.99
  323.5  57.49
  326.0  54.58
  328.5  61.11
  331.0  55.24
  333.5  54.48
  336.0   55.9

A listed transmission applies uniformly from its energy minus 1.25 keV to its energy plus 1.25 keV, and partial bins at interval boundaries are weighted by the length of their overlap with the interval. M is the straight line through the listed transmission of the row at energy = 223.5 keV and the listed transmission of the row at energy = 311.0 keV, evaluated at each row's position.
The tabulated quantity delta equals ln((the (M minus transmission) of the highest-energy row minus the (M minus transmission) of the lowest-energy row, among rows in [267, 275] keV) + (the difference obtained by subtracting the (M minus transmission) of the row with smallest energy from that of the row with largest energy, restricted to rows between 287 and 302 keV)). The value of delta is 0.1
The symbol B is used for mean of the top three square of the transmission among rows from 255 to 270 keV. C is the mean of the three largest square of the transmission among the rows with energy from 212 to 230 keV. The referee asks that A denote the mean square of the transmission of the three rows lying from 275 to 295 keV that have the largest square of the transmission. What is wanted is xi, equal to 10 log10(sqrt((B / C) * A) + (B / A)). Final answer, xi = 17.7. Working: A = 3484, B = 3901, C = 4140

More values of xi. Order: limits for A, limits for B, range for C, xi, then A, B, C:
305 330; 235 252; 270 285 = 17.6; 3734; 2838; 3283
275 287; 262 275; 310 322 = 17.5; 3093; 3582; 3689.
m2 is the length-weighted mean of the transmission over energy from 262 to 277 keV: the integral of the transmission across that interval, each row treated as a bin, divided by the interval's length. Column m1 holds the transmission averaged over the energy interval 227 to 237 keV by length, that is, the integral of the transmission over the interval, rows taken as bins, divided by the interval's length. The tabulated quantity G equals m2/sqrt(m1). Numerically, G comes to 8.4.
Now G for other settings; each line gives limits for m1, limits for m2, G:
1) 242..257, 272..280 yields 7.5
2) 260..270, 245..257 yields 7.3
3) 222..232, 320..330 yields 7.8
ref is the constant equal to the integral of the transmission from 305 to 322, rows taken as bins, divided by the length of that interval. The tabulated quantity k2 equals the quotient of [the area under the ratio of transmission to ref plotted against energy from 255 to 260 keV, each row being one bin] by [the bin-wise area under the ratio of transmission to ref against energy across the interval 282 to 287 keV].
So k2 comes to 1.17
